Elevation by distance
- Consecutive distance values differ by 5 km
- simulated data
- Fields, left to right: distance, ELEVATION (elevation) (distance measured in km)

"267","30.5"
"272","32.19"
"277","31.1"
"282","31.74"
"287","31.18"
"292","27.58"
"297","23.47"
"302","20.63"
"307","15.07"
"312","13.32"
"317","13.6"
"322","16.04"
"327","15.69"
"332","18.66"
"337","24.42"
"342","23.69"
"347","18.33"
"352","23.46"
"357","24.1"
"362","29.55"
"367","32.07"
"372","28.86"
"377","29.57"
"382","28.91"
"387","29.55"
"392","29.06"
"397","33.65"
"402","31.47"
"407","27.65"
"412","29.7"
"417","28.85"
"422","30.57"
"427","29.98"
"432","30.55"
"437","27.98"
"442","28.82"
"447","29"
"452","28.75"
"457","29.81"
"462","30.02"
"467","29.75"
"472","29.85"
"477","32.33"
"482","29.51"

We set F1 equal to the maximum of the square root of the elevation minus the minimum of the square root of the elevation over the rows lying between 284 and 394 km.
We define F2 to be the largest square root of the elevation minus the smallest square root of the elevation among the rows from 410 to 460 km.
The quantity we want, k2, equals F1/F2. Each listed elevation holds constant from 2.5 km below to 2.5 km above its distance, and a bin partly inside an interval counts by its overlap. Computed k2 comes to 8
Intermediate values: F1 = 2.01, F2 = 0.2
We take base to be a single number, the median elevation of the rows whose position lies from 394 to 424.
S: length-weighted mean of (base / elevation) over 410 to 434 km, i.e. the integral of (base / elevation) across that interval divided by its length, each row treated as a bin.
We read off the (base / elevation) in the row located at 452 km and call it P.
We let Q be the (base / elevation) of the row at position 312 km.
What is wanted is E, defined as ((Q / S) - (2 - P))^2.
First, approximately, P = 1.05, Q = 2.3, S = 1.008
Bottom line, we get 1.7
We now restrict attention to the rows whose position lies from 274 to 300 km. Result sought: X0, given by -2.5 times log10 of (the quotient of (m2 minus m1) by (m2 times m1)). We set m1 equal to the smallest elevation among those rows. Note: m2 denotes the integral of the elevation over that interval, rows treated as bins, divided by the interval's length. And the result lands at 5.2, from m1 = 23.47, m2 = 28.9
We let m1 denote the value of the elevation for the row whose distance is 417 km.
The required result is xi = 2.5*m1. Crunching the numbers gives 72.1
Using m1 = 28.85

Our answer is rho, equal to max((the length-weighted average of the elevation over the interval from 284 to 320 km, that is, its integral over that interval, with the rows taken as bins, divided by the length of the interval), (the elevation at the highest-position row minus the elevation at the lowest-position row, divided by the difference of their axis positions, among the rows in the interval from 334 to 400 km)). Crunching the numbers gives 20.8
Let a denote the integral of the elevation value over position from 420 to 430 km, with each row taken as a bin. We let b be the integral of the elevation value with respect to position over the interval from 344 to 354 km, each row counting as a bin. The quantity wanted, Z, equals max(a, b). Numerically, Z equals 303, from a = 303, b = 209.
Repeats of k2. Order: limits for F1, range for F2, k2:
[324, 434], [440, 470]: 16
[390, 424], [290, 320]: 0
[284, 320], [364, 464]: 4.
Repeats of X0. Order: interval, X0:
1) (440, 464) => 8.0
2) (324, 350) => 4.6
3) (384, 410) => 6.3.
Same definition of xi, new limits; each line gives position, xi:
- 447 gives 72.5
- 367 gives 80.2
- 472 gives 74.6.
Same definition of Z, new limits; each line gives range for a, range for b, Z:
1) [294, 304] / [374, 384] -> 292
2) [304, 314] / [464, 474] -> 298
